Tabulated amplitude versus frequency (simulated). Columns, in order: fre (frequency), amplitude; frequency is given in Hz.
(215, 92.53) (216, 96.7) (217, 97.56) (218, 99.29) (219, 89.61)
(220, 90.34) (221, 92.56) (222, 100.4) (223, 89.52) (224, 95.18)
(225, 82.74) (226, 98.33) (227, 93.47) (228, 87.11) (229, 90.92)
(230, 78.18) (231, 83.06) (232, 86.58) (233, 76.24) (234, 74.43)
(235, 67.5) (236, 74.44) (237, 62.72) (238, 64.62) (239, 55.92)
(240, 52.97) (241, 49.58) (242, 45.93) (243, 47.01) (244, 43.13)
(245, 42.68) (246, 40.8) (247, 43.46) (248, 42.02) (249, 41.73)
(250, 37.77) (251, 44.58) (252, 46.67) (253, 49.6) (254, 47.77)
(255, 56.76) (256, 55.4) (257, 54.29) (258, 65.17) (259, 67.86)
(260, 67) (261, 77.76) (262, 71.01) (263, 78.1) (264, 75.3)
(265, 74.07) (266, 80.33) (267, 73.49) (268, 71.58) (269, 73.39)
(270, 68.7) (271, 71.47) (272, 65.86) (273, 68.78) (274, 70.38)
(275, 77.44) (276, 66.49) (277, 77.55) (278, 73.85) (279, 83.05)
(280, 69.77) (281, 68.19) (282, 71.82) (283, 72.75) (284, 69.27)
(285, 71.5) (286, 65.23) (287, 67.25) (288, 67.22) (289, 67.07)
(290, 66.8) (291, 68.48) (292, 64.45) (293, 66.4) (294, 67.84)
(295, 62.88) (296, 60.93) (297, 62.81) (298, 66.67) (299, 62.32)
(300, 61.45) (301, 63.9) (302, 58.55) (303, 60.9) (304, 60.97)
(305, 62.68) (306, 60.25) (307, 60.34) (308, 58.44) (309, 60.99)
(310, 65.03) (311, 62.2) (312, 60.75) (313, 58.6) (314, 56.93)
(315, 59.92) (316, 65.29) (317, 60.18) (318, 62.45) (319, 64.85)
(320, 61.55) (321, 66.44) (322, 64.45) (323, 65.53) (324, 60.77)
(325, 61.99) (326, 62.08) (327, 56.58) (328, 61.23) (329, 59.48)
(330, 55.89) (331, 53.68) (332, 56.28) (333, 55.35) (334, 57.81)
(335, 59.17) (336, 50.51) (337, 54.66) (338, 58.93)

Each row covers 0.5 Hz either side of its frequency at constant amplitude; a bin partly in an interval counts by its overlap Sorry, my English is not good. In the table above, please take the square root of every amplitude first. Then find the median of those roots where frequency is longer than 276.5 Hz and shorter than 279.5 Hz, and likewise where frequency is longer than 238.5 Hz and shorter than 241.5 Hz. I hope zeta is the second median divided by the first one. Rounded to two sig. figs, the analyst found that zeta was 0.83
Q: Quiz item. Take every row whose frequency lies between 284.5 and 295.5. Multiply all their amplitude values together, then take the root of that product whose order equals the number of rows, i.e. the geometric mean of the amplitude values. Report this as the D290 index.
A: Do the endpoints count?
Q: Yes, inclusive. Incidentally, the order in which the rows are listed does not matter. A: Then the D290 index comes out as 67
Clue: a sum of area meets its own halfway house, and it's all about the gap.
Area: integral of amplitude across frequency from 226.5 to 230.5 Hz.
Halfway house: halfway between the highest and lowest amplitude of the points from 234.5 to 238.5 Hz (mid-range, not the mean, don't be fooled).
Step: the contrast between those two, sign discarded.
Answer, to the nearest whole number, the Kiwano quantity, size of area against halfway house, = 281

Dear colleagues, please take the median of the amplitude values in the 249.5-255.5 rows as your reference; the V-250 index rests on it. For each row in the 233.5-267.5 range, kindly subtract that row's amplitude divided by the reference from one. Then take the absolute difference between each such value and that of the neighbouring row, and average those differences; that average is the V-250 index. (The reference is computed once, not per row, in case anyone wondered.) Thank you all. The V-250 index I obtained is 0.092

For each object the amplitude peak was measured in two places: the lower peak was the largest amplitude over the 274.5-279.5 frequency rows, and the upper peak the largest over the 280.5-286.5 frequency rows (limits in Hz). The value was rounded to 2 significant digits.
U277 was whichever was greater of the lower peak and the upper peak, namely 83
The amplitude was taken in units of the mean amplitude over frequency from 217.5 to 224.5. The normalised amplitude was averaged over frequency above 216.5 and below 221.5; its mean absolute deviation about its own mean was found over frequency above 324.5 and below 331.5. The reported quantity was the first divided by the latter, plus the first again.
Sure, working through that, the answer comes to 34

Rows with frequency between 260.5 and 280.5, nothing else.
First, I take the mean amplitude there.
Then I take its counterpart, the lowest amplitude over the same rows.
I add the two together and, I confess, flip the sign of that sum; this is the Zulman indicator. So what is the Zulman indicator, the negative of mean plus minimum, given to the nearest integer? -139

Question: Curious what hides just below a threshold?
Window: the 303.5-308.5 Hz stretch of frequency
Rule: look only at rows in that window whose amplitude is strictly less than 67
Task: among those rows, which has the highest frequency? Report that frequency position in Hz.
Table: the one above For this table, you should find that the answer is 308 Hz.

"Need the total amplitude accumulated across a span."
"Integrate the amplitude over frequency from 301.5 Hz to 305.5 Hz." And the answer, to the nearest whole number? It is 243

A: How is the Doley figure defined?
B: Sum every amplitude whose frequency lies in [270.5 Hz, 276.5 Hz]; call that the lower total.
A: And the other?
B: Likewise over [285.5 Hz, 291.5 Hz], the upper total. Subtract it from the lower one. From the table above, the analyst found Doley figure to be 18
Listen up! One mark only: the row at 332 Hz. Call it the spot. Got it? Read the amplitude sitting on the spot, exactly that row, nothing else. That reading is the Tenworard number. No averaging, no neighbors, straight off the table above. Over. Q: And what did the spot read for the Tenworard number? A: 56.28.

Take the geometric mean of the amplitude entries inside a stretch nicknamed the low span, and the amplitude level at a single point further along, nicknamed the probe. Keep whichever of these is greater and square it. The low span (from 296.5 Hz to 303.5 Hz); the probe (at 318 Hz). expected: 3900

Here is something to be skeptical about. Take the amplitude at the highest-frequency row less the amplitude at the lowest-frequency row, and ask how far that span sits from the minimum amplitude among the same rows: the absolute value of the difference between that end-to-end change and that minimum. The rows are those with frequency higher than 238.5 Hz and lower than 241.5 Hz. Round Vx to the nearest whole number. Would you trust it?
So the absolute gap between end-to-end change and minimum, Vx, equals 56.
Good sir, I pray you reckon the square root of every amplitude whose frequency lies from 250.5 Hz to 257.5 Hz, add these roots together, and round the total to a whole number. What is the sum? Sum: 50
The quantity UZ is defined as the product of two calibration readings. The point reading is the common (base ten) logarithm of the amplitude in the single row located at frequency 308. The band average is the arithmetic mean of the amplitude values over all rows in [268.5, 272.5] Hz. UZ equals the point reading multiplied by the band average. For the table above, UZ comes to 123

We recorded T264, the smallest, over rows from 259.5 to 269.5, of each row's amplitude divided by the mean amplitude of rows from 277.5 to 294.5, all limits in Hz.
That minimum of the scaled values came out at 0.964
